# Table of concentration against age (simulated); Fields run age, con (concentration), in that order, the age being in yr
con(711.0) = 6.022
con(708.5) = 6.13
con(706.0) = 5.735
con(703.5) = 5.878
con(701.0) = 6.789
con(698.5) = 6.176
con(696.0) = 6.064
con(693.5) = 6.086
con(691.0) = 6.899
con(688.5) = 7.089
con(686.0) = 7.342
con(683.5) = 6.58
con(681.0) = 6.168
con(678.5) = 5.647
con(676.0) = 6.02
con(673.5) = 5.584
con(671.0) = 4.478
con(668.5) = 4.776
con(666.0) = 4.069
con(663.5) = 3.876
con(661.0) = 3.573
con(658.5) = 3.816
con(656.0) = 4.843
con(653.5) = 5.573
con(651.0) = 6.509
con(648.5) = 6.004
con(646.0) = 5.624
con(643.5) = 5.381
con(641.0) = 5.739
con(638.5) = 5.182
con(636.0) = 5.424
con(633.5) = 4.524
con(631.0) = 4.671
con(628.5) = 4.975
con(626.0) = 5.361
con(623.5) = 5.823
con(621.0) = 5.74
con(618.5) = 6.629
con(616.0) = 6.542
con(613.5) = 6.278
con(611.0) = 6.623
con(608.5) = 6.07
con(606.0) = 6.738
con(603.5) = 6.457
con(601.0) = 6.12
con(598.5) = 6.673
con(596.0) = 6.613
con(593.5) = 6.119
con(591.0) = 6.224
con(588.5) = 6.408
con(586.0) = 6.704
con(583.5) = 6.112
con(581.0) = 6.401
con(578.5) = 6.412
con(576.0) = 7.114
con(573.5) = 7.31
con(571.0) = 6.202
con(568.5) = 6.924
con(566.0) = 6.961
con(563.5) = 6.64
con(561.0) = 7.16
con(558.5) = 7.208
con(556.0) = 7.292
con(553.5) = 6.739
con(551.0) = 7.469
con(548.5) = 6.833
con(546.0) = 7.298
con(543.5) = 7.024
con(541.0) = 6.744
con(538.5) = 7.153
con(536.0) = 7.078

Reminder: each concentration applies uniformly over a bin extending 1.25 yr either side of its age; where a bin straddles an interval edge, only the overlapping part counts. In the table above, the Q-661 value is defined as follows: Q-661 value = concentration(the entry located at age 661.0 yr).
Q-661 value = 3.573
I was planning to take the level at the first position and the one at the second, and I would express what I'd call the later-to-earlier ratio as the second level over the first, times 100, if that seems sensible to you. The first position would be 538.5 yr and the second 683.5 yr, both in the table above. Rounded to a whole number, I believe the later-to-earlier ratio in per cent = 92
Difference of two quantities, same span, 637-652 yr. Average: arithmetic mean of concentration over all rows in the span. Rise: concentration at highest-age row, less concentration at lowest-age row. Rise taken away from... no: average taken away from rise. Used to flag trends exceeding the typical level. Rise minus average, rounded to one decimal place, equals -4.4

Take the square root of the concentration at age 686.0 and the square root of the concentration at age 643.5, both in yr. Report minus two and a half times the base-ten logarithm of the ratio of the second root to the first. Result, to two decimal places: 0.17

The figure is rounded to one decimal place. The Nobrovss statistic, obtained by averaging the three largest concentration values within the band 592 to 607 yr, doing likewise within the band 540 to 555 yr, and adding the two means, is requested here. 13.9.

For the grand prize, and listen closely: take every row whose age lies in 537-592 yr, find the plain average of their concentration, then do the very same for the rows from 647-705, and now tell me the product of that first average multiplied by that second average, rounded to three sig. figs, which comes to 38.6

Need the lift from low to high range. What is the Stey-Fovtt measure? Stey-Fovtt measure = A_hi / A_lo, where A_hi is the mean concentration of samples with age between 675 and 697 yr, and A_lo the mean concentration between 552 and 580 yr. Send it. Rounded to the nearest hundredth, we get 0.93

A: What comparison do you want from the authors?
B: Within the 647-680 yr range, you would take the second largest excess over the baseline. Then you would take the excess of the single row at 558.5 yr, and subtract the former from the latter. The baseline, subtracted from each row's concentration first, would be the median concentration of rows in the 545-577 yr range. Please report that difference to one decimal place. 1.2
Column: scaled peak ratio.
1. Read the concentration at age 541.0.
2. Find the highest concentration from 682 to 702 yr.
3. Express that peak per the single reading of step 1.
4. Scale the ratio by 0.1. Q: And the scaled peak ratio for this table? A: 0.109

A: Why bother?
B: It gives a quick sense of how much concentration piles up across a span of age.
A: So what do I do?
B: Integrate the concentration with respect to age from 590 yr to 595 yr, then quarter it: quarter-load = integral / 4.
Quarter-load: 7.7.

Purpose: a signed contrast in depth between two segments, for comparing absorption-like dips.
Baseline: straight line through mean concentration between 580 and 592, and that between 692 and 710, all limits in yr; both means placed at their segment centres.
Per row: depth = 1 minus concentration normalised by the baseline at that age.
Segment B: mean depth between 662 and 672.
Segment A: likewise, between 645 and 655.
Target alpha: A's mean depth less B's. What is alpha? -0.26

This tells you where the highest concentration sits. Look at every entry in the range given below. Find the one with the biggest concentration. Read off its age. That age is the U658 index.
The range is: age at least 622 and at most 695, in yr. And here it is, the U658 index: 686.0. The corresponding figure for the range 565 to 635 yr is 573.5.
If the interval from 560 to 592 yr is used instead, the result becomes 573.5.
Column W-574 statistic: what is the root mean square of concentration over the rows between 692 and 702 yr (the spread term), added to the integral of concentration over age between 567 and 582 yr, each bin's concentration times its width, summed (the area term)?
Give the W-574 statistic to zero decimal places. 107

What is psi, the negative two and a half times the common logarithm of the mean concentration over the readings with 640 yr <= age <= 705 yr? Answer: -1.88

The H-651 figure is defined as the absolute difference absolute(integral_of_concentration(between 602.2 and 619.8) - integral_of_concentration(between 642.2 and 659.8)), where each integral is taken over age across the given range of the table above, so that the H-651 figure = 19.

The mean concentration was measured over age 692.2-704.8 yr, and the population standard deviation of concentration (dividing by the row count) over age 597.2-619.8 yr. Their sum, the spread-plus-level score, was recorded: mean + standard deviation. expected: 6.4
